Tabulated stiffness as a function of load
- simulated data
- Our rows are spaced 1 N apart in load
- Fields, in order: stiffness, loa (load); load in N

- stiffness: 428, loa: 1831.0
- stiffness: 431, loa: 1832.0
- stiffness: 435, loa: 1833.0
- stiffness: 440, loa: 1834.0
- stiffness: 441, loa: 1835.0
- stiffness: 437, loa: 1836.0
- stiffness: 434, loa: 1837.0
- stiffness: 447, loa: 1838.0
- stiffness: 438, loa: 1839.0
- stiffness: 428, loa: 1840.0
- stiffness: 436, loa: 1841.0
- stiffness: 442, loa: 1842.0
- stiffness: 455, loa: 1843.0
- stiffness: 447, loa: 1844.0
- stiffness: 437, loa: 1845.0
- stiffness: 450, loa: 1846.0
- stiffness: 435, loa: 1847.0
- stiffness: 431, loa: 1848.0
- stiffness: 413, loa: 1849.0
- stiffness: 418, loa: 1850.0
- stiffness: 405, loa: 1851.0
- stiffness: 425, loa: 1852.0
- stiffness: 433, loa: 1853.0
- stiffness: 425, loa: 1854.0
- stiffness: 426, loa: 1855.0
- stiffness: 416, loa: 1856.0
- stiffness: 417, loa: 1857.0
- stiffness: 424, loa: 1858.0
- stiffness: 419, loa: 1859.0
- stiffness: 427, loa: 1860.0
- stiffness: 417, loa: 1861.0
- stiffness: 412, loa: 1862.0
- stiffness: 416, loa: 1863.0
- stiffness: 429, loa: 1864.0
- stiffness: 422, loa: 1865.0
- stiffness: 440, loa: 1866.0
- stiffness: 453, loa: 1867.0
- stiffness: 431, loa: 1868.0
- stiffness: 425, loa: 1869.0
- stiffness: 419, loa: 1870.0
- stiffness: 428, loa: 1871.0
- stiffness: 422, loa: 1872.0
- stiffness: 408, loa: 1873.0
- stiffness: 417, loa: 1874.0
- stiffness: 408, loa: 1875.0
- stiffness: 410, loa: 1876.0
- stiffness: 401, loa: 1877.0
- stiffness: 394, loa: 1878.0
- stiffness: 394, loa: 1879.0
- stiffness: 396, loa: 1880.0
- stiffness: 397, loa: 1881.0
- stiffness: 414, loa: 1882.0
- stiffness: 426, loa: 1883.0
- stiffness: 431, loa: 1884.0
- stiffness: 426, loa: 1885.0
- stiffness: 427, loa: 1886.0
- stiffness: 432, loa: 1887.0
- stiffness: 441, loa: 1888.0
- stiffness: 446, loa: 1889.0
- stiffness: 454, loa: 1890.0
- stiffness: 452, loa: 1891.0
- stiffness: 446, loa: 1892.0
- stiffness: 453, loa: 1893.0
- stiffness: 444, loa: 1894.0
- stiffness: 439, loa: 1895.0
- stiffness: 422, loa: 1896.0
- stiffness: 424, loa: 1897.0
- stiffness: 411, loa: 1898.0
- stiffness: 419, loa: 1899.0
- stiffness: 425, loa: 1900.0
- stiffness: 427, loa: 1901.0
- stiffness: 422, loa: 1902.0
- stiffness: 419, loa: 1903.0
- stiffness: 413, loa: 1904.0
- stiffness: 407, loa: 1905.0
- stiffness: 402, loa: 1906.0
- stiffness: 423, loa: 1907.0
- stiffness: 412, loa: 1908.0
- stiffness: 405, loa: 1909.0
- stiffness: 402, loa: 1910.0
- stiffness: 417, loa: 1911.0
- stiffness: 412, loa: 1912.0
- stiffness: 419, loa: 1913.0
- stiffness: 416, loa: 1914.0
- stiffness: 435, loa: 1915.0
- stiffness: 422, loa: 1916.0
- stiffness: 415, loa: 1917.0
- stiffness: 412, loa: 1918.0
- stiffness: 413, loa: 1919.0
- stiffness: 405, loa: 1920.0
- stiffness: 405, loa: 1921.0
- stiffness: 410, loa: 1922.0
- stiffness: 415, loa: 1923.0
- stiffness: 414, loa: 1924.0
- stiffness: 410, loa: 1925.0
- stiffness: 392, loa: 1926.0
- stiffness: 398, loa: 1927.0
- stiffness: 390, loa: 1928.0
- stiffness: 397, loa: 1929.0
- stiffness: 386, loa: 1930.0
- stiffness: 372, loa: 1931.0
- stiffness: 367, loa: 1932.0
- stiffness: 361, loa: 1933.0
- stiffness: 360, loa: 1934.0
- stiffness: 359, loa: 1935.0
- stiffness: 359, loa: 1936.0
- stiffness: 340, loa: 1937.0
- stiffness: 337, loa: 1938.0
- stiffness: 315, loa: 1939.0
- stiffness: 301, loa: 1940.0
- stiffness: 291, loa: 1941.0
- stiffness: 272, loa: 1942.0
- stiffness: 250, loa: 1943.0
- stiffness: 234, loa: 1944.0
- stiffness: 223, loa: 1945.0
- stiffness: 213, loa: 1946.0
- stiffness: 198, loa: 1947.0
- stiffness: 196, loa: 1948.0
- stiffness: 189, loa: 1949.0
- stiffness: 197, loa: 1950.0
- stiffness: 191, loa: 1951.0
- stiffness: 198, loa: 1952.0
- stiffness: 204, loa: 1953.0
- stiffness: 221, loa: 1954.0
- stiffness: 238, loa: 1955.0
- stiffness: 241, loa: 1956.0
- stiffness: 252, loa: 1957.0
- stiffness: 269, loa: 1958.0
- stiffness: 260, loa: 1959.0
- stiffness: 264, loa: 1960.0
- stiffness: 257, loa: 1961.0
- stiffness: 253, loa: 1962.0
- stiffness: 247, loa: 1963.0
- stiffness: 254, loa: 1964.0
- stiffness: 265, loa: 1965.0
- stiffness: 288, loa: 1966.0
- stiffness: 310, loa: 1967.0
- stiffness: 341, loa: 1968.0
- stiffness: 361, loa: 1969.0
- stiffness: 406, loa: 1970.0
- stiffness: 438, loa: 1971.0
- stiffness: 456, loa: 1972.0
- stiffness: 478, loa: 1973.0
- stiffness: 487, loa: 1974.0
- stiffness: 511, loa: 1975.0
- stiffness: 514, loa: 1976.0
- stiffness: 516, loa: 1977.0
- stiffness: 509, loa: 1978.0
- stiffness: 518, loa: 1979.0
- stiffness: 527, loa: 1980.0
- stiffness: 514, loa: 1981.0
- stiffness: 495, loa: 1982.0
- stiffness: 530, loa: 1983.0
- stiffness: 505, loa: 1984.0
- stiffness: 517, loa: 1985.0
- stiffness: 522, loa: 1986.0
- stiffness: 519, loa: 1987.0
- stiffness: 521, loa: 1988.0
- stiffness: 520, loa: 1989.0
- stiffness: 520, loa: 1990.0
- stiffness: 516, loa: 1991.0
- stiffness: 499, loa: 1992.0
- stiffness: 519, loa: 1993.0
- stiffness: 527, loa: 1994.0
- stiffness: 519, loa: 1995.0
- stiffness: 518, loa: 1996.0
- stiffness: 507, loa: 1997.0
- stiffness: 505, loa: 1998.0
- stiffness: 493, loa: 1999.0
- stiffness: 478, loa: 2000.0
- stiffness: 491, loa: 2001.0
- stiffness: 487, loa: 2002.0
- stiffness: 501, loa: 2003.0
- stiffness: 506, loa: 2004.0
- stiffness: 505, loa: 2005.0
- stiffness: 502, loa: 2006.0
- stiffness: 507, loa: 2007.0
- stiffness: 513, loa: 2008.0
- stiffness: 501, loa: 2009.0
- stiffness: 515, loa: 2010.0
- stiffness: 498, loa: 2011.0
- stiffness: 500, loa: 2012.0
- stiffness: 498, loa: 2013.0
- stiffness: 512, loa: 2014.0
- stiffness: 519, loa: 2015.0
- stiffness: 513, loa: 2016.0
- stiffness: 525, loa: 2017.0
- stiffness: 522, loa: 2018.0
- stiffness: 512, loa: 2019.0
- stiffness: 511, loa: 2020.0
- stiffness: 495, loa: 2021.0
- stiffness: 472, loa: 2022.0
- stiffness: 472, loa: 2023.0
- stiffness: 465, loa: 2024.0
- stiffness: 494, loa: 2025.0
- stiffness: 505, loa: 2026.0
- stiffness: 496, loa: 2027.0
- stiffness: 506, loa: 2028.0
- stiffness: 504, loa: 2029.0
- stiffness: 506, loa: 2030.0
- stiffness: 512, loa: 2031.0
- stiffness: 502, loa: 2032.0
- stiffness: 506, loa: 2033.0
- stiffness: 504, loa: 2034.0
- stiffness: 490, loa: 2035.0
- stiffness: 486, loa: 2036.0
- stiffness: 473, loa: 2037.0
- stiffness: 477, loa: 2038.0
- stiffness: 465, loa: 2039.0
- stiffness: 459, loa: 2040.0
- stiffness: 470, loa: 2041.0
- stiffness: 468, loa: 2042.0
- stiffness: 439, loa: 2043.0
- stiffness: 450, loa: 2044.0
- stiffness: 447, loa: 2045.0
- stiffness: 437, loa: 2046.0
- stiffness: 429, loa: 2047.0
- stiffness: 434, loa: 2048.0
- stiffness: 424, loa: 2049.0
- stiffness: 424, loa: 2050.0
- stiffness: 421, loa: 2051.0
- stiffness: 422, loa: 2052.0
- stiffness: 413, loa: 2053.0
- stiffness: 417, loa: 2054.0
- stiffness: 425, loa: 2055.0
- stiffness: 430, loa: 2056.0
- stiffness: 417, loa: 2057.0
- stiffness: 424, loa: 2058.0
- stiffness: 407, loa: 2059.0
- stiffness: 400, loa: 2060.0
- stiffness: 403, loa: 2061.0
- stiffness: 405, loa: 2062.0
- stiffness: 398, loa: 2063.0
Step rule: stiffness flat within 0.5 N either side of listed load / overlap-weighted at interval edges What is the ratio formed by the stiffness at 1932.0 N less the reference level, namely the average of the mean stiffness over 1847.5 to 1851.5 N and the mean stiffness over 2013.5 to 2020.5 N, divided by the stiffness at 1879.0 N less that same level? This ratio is 1.4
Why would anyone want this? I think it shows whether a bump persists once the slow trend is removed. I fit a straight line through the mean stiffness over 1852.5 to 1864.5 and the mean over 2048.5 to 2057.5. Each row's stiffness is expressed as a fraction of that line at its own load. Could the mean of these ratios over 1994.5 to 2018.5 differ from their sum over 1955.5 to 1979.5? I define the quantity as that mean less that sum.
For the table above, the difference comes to -19.4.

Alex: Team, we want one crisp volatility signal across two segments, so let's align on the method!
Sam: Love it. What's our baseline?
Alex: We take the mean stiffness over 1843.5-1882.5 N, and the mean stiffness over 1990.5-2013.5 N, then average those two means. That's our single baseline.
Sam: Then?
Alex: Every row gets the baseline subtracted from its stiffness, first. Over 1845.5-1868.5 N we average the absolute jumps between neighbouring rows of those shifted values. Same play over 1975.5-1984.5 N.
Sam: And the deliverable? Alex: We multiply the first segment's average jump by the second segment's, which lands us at 145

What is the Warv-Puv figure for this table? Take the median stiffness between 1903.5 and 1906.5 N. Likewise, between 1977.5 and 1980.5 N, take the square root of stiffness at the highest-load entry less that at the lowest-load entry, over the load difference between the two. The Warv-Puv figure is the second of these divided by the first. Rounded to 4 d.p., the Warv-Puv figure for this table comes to 0.0005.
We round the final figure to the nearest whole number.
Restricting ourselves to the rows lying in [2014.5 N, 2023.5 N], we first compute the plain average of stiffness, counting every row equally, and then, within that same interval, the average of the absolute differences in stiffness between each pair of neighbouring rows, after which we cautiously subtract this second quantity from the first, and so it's 496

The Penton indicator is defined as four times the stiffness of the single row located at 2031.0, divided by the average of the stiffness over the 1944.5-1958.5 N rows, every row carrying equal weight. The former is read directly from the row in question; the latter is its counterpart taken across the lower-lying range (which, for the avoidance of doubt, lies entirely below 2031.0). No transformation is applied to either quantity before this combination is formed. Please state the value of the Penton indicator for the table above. 9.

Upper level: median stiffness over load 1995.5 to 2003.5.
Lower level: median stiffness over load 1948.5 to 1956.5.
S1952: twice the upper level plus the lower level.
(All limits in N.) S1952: 1195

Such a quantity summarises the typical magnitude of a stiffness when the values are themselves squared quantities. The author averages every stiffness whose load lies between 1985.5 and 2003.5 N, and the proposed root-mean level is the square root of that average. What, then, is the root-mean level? 22.6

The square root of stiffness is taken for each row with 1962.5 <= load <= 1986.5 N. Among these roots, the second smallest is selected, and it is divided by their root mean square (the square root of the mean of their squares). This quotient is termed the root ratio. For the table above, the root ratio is 0.762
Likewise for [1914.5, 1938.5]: 0.933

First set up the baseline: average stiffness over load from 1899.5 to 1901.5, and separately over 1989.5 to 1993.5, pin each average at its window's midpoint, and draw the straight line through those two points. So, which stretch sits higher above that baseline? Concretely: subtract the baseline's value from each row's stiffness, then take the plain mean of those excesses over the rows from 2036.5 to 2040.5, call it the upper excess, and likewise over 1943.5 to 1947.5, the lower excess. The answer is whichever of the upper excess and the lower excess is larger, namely -90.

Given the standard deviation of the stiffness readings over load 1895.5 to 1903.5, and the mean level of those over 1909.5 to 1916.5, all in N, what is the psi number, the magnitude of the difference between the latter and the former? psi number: 413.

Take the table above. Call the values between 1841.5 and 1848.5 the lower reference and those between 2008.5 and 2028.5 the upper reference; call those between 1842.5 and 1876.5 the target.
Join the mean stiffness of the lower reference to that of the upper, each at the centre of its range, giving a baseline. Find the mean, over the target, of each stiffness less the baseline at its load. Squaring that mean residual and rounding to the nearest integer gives 487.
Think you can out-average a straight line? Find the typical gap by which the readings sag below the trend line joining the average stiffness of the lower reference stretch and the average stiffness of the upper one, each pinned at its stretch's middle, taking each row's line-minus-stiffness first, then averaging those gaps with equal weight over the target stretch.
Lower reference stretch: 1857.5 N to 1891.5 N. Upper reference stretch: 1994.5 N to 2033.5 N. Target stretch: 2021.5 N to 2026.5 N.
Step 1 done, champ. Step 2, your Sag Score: 27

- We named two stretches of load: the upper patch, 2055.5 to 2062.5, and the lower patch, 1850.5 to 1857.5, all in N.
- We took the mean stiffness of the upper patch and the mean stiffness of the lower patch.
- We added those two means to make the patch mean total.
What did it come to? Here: 833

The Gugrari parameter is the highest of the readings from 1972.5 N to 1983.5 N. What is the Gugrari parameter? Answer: 530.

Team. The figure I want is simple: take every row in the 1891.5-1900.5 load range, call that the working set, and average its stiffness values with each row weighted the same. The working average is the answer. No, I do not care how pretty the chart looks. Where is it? 431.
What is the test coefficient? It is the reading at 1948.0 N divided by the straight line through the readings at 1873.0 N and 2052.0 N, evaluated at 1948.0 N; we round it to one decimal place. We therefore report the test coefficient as 0.5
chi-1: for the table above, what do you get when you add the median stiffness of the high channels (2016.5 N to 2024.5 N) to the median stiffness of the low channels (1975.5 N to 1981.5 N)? 1018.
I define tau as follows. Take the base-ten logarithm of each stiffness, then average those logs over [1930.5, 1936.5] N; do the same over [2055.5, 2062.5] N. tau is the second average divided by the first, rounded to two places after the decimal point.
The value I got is 1.02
